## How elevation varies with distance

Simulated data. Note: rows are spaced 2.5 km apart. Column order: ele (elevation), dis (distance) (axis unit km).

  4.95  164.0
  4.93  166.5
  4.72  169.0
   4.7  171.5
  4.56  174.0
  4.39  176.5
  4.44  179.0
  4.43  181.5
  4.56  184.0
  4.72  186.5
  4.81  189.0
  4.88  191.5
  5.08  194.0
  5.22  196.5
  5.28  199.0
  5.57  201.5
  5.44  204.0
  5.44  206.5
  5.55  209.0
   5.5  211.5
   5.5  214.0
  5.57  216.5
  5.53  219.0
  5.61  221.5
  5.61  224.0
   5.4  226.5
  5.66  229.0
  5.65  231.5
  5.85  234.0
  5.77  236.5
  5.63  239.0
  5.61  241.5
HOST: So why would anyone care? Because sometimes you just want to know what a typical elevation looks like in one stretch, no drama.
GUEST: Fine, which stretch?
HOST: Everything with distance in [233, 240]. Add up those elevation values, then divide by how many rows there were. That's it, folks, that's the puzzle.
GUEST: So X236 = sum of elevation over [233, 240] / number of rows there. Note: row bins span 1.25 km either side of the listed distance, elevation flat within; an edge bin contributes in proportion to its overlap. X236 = 5.75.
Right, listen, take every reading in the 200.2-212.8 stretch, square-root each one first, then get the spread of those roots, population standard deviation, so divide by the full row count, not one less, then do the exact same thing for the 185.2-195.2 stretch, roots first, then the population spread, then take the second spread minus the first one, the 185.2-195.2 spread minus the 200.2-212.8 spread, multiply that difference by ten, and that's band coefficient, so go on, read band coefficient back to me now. 0.184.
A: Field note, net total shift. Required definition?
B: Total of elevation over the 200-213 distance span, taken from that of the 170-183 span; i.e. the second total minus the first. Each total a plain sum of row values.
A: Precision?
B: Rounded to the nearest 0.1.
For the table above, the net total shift -5.0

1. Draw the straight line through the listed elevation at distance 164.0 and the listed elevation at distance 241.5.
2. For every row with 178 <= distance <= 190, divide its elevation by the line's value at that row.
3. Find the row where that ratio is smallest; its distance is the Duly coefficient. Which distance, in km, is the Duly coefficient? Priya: 181.5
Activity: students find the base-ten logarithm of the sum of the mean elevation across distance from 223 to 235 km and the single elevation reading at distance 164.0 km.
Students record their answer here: 1.02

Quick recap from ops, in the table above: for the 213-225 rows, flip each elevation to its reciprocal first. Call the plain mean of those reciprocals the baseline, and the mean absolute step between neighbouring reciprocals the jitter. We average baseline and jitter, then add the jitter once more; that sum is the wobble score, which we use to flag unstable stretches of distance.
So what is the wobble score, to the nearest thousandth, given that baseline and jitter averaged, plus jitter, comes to 0.092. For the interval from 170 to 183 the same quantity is 0.118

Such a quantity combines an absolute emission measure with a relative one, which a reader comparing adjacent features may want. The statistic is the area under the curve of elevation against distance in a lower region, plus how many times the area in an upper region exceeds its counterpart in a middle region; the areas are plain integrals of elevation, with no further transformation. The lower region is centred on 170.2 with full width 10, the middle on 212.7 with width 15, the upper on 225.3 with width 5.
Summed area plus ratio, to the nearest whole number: 48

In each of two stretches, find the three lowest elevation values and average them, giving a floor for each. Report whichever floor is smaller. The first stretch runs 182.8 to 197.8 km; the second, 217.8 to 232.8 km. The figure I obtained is 4.70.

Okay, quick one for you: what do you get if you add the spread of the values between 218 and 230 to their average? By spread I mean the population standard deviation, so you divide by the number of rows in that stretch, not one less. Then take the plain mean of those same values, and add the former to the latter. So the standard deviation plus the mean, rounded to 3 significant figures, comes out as 5.65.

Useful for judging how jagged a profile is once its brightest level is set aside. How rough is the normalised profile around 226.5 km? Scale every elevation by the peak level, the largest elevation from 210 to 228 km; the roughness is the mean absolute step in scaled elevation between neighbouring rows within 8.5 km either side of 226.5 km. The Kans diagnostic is 0.0226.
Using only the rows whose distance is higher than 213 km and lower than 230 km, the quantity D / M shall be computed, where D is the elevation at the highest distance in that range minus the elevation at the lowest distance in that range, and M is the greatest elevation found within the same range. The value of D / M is 0.028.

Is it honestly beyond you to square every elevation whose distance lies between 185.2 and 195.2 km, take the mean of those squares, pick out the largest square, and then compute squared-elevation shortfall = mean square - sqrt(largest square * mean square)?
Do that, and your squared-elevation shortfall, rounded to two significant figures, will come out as -1.0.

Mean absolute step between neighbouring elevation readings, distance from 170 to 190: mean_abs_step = 0.107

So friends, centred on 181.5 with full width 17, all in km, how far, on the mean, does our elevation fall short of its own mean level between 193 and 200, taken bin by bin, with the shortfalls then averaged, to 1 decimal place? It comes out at 0.6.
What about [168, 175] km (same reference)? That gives 0.5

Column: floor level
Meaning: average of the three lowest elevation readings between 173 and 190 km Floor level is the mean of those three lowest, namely 4.4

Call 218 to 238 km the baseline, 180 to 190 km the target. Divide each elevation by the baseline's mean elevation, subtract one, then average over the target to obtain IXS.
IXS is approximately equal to -0.18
